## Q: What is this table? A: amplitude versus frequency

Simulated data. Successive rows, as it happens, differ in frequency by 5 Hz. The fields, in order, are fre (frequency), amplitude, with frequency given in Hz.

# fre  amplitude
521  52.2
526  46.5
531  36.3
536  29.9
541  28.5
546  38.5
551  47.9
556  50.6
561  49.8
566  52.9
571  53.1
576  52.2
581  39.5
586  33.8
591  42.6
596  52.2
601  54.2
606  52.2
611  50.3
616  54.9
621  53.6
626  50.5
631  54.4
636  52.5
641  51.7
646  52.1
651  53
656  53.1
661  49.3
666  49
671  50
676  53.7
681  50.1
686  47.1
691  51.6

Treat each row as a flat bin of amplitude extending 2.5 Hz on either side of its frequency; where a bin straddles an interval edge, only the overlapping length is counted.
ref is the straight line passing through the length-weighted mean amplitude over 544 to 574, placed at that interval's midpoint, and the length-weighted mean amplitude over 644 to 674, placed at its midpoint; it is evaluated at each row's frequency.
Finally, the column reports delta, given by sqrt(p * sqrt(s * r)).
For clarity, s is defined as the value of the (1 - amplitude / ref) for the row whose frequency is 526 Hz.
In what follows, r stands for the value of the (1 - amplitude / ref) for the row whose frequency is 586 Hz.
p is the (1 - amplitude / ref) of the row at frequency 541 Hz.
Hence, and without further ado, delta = 0.21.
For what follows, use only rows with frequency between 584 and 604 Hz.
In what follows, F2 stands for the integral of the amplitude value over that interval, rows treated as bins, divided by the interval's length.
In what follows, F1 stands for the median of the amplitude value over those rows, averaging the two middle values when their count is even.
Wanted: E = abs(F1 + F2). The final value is 94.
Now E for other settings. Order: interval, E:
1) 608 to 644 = 105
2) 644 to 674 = 102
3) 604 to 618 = 105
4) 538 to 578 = 97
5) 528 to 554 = 73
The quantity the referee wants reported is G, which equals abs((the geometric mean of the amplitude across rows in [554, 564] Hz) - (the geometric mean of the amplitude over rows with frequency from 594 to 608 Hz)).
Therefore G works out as 3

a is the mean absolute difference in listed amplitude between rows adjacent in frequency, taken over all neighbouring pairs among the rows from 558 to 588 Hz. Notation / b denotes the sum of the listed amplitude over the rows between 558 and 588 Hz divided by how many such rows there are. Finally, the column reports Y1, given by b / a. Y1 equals 10.4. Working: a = 4.52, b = 46.9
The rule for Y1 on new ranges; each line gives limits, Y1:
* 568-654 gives 13.3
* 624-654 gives 33.1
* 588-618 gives 12.7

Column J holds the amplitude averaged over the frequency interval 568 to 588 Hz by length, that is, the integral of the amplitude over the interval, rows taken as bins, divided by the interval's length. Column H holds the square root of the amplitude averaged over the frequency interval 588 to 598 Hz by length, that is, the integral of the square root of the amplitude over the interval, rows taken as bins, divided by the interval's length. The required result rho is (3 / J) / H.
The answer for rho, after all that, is 0.0098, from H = 6.81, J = 45.1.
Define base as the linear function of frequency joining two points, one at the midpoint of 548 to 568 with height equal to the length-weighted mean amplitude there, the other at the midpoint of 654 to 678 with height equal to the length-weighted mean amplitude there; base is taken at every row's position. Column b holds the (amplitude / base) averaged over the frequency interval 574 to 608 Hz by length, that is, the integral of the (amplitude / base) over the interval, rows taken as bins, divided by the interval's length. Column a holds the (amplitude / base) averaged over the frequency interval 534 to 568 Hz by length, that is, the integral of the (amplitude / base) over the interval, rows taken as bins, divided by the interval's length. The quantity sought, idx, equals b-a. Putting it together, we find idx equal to 0.07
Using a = 0.85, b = 0.93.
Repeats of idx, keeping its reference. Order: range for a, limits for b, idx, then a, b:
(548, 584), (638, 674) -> 0.03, 0.98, 1.01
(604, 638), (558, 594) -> -0.12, 1.04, 0.93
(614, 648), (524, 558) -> -0.25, 1.04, 0.79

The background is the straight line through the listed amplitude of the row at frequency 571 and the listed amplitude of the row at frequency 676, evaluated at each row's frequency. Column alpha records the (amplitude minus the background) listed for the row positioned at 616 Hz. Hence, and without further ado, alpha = 2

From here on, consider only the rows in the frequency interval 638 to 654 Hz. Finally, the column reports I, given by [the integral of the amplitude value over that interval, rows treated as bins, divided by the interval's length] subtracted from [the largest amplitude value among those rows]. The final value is 0.7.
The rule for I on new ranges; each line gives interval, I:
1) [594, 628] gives 2.3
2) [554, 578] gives 1.4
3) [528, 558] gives 12.1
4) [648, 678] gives 2.4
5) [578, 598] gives 10.2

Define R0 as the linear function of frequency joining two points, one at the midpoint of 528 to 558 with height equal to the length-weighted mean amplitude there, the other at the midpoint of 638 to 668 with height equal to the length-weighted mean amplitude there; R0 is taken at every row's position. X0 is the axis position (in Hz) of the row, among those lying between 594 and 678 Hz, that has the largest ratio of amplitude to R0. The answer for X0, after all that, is 601 Hz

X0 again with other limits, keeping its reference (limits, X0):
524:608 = 566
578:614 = 601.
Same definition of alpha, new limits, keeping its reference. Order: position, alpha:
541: -24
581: -14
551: -5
